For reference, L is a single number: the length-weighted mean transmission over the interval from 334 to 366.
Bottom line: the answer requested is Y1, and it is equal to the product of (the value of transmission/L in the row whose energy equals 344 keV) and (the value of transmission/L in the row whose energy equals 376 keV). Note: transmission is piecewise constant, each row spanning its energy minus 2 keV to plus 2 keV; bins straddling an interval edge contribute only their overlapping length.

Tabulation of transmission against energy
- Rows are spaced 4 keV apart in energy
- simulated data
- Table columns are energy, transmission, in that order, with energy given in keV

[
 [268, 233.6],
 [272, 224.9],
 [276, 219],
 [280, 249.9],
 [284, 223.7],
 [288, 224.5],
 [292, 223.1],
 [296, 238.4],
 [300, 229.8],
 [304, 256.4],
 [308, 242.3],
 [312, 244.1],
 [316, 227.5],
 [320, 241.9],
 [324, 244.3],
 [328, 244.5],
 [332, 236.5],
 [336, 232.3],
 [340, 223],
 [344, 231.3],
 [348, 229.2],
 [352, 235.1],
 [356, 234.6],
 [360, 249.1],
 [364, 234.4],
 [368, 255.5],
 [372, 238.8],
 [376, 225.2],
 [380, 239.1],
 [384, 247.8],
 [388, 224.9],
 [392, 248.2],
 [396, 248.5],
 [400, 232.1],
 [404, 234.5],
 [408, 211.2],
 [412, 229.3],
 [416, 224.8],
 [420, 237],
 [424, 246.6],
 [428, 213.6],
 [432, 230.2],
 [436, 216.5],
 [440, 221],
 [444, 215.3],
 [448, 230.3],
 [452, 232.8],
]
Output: 0.95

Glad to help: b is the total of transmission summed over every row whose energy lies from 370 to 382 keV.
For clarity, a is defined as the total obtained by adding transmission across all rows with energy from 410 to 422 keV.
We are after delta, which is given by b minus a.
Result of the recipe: 12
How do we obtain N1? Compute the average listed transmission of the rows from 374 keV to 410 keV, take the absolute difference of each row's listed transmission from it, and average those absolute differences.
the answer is 10.0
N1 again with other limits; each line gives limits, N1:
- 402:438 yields 9.4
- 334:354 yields 3.3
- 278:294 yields 9.8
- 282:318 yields 9.7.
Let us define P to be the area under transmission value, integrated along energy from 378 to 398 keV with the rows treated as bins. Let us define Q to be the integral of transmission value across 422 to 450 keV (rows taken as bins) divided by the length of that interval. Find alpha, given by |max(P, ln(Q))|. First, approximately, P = 4834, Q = 225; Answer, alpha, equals 4834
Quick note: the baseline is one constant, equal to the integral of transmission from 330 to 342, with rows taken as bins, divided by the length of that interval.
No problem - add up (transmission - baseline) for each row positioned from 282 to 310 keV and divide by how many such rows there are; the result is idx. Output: 3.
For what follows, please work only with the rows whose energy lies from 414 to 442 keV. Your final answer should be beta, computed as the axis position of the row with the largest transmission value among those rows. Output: 424 keV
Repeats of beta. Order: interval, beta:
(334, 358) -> 352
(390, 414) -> 396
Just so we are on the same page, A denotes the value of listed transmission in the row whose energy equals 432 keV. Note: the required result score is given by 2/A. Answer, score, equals 0.0087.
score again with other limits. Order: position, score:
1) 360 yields 0.0080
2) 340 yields 0.0090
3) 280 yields 0.0080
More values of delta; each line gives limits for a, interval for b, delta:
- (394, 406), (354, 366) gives 3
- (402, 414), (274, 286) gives 18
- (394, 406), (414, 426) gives -7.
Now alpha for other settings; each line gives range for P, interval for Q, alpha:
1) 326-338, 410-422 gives 2853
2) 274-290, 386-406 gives 3668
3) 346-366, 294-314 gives 4730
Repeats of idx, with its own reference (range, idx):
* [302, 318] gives 12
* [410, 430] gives 0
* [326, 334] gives 10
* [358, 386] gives 11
